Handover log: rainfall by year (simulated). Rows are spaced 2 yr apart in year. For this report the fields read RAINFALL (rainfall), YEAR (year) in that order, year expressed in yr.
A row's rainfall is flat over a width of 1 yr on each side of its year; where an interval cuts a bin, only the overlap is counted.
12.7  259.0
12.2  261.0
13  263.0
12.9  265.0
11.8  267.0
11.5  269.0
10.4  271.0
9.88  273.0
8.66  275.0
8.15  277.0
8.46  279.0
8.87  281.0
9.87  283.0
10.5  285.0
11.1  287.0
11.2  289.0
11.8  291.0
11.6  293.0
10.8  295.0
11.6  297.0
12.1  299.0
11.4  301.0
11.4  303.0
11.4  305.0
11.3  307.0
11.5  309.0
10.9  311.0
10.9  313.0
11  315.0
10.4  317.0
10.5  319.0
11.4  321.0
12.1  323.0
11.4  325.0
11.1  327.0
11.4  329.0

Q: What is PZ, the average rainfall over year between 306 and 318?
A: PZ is 11.0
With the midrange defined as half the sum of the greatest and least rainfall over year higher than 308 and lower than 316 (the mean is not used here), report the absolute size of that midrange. 11.2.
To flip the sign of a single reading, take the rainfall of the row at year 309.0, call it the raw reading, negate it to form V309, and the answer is -11.5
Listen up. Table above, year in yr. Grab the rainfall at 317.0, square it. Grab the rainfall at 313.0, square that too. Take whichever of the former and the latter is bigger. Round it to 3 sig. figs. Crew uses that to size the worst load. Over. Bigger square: 119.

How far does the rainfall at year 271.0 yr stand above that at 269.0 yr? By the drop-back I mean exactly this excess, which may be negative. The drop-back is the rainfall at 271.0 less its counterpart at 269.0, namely -1.1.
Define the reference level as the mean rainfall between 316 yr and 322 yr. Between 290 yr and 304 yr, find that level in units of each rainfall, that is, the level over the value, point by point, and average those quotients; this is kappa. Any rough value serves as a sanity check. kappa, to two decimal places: 0.93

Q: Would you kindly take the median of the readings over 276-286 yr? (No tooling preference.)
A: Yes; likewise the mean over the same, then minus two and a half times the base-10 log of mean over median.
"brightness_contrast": -0.036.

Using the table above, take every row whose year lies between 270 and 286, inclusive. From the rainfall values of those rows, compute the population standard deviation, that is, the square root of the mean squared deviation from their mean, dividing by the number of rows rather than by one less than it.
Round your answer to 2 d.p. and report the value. 0.86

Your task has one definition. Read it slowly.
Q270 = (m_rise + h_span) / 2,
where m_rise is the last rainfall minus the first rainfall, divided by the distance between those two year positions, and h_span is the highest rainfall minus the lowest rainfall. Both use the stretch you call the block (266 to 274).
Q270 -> 0.8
